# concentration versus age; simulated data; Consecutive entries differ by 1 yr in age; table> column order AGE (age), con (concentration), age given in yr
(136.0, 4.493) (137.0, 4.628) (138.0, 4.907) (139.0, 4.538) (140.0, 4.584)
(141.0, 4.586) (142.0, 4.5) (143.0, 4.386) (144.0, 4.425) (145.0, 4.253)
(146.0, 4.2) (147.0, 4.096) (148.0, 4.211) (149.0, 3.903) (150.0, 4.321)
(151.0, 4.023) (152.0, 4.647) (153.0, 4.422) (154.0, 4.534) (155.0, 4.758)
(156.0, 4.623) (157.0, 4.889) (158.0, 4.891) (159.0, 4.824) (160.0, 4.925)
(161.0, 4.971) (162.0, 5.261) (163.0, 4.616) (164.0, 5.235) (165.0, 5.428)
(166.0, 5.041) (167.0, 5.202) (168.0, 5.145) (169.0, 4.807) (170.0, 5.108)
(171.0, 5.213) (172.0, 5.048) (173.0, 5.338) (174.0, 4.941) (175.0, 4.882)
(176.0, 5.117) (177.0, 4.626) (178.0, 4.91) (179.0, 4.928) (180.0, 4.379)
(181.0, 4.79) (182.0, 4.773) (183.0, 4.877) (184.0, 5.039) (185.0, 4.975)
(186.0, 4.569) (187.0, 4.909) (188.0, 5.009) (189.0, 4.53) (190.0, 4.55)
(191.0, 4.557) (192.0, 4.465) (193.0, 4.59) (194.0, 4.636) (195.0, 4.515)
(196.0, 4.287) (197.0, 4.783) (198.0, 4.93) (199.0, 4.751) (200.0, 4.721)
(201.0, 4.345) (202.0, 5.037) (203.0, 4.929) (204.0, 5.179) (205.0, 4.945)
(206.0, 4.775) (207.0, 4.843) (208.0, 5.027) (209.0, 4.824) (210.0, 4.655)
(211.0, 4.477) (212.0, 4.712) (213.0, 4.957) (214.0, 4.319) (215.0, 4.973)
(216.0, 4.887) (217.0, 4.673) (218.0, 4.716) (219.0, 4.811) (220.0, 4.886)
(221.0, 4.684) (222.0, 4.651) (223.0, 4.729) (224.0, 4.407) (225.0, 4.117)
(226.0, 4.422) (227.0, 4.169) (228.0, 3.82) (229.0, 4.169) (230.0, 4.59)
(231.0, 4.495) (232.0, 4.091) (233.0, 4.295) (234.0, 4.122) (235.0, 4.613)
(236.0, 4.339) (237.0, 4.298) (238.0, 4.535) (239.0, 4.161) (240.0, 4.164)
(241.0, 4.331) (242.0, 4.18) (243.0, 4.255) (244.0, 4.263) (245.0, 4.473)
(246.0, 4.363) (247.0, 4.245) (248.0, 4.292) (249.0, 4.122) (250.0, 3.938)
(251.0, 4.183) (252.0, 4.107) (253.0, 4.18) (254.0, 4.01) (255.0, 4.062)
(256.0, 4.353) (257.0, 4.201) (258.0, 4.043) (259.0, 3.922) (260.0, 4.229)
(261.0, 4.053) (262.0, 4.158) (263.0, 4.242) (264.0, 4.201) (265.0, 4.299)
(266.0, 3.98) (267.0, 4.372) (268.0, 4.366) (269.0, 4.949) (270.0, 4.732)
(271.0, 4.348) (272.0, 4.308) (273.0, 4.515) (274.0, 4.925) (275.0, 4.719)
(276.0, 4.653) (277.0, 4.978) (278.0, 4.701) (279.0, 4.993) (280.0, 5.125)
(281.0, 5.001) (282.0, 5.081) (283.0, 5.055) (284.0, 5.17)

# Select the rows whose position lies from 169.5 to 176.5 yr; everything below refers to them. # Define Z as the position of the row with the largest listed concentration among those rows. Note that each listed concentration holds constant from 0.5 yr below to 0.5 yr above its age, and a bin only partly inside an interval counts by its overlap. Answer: 173.0 yr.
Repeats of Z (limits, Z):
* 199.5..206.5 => 204.0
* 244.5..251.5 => 245.0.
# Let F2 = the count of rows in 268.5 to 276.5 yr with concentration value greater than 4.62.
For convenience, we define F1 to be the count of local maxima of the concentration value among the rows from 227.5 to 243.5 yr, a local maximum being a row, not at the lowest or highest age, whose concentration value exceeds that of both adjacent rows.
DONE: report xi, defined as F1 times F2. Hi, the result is 25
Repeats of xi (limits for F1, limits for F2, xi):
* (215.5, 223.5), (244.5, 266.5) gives 0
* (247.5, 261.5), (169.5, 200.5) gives 88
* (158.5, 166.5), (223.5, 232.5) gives 0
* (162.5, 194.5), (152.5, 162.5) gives 80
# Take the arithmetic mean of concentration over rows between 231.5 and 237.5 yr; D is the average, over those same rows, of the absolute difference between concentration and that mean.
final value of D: 0.12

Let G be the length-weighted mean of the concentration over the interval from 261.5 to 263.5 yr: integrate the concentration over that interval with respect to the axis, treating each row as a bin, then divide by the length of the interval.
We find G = 4.2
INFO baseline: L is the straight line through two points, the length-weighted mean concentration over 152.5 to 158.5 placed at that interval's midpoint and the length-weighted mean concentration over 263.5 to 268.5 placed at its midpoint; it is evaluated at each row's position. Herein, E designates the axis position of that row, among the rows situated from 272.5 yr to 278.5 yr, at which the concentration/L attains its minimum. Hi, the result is 273.0 yr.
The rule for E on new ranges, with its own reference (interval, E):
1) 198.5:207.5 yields 201.0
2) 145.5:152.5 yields 149.0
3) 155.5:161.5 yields 156.0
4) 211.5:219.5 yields 214.0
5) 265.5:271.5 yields 266.0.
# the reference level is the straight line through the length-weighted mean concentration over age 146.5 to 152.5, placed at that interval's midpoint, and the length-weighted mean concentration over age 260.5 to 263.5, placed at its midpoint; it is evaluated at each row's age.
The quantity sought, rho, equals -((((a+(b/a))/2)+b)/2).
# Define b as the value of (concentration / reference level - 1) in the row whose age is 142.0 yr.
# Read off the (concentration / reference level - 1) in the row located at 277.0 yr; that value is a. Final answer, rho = -0.17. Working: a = 0.20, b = 0.07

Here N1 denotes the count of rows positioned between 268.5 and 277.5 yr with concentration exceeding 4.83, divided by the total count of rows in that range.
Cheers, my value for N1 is 0.3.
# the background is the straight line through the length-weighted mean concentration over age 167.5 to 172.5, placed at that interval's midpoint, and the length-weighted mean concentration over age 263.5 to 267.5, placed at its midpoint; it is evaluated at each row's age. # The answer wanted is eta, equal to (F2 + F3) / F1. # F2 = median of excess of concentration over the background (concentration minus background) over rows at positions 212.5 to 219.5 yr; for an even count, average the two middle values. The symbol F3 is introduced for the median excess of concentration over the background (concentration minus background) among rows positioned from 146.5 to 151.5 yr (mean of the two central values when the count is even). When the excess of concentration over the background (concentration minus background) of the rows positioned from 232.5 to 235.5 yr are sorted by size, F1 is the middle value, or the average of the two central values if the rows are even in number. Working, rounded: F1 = -0.21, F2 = 0.18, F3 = -1.17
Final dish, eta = 4.8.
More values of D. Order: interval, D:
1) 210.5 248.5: 0.23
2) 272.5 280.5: 0.18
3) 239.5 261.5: 0.11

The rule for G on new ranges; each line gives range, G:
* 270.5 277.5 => 4.6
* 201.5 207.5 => 5.0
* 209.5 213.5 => 4.7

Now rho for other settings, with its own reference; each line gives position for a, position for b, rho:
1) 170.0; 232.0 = -0.03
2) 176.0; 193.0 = -0.21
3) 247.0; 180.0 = -0.57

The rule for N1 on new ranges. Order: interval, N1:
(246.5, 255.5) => 0.0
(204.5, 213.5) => 0.4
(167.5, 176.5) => 0.9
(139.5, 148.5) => 0.0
